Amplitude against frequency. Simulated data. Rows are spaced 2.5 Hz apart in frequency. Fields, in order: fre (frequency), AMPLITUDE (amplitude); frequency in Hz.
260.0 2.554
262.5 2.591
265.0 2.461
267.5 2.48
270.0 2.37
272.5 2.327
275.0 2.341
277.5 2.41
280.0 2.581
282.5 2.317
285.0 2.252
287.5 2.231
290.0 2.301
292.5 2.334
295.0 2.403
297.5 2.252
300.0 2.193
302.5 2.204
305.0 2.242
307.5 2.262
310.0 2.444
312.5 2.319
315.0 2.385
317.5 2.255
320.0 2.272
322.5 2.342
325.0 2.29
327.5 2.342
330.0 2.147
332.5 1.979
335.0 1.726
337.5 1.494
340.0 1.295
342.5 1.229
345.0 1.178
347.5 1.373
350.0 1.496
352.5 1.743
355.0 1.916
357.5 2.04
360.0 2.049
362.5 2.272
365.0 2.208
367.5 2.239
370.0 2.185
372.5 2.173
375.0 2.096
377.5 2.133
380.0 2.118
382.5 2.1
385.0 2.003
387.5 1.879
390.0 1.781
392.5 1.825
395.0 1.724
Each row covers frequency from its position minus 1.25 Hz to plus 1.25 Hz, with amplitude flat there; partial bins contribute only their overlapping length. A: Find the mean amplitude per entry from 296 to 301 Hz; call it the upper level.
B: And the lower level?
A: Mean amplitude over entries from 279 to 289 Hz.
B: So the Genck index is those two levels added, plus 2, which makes 6.6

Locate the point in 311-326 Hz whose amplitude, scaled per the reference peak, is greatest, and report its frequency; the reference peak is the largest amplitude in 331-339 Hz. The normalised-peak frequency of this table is 315.0 Hz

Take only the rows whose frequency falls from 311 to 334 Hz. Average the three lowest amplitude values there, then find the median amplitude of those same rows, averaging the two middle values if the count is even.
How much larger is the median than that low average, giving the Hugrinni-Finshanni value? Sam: 0.16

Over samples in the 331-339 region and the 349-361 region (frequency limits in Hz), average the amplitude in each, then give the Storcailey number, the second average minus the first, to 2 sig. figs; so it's 0.12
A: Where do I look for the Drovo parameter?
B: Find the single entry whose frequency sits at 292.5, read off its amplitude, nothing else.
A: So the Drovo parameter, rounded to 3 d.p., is 2.334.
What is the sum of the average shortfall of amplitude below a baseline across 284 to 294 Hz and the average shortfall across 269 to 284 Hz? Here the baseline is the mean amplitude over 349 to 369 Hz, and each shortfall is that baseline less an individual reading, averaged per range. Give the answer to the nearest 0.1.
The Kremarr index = -0.7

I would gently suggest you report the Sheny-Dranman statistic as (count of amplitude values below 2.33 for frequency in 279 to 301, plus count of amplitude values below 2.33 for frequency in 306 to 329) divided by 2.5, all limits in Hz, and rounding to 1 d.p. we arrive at 4.4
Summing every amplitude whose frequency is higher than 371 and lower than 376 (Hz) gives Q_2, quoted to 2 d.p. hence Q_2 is 4.27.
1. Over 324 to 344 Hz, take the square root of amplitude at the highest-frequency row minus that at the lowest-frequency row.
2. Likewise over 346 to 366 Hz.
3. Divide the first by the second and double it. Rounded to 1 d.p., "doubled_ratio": -2.6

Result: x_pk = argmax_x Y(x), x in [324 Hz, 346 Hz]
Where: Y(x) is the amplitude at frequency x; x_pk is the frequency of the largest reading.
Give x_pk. 327.5 Hz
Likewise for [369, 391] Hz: 370.0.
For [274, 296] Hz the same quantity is 280.0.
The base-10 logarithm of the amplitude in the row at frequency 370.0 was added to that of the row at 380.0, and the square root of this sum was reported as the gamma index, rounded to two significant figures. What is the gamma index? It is 0.82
